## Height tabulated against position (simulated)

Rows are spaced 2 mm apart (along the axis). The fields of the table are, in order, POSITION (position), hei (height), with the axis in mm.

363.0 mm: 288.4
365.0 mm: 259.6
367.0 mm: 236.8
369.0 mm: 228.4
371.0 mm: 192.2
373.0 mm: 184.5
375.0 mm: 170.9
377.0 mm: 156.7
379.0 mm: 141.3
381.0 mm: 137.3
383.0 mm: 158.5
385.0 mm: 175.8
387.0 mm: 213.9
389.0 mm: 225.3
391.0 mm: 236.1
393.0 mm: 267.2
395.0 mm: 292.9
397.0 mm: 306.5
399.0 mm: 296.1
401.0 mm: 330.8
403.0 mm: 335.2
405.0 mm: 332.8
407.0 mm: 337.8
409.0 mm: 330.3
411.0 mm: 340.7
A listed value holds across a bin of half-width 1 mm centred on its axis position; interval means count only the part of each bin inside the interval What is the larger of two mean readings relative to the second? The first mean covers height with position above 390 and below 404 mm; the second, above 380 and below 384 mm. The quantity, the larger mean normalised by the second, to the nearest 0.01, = 1.99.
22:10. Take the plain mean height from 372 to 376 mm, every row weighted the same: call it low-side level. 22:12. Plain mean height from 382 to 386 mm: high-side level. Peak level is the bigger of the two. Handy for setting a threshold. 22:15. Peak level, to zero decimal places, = 178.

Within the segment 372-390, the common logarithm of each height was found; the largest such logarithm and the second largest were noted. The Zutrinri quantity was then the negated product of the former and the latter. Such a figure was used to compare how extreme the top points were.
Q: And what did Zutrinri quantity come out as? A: -5.48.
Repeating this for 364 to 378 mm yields -5.73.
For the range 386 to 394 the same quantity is -5.76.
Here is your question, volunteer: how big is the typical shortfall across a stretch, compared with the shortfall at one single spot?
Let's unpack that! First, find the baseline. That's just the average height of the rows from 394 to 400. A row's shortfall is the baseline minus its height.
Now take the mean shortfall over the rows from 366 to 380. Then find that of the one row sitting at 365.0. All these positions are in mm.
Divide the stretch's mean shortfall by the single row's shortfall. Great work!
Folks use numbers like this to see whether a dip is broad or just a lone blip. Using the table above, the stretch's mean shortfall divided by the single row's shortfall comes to 2.9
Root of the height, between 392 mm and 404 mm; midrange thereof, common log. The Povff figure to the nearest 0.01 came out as 1.24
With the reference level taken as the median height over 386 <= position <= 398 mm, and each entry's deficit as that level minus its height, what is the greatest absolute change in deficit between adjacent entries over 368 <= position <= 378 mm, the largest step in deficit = 36.2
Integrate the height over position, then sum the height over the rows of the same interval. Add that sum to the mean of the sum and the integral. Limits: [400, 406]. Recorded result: 2497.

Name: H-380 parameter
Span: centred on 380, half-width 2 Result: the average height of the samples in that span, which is 139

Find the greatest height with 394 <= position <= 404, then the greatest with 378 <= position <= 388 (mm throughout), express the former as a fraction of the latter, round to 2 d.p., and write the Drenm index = 1.57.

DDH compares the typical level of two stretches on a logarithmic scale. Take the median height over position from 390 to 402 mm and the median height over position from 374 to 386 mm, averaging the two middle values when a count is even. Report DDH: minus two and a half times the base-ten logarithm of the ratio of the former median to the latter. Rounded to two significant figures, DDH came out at -0.68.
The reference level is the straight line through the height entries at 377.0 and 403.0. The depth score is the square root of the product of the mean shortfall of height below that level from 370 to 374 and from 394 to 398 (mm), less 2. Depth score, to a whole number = 27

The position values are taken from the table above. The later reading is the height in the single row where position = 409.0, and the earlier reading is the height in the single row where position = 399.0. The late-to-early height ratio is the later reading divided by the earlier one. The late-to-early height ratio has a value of 1.12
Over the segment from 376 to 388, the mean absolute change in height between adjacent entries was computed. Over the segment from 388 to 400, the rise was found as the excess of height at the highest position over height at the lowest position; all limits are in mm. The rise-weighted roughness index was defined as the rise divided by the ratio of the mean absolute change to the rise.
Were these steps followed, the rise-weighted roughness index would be 261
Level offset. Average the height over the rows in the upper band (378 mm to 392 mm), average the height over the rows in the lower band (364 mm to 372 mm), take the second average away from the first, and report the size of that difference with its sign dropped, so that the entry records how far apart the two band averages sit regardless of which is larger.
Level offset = 45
